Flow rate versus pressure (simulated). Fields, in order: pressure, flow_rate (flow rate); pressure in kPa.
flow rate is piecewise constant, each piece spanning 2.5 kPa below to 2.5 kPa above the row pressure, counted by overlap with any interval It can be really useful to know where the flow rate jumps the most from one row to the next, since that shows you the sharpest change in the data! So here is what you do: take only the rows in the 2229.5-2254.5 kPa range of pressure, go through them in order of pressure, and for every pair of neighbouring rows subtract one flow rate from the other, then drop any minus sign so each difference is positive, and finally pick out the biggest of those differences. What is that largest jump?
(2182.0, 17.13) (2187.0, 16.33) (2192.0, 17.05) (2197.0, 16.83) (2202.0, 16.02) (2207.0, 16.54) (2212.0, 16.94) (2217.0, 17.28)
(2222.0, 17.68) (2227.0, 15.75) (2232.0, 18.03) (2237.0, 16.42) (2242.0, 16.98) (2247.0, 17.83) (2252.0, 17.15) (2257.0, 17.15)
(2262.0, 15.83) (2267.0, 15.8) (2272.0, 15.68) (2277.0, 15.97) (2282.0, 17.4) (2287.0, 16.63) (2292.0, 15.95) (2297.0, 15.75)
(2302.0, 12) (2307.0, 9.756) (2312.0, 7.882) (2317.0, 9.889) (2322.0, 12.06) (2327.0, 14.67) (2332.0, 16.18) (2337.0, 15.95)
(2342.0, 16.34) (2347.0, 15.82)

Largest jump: 1.6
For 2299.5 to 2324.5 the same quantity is 2.2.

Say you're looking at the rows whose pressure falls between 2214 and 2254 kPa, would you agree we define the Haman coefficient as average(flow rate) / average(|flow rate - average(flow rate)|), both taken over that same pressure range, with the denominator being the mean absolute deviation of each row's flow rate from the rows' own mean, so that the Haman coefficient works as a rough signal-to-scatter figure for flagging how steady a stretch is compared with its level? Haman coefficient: 30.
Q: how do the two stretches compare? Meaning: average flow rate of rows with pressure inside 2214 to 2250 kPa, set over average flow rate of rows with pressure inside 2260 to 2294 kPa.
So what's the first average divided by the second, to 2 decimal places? 1.06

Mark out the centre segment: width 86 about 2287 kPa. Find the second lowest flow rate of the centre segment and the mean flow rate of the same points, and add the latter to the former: 24.3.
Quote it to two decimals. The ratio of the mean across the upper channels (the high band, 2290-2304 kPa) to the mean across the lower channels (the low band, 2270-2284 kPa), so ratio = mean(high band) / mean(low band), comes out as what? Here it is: 0.89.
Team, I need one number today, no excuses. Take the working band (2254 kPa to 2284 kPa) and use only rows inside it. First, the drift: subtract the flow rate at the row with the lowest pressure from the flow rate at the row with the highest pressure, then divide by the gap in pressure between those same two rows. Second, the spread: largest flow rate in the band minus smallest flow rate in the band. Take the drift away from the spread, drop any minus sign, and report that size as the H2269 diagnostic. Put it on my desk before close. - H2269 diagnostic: 2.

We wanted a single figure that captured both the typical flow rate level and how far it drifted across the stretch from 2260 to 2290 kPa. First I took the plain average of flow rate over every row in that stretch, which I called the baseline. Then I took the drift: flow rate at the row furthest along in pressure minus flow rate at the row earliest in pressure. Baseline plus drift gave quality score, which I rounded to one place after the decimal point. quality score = 17.0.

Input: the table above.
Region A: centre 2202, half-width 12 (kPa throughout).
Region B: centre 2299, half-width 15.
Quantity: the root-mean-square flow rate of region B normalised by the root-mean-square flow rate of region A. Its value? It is 0.80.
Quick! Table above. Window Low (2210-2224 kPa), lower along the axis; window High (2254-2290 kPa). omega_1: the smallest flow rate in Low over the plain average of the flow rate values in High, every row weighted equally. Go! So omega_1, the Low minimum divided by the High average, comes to 1.04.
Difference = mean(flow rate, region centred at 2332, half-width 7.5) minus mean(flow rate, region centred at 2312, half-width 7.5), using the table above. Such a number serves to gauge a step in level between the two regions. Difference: 6.4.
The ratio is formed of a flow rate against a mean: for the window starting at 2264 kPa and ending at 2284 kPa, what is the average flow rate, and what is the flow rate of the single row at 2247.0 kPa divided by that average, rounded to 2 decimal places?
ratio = 1.10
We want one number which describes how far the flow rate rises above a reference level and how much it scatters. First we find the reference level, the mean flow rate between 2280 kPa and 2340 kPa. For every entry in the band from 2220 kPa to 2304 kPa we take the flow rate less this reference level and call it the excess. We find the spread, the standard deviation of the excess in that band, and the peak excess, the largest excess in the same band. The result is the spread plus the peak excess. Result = 5.7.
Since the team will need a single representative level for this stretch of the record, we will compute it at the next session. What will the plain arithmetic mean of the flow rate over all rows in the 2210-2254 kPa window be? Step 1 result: 17.1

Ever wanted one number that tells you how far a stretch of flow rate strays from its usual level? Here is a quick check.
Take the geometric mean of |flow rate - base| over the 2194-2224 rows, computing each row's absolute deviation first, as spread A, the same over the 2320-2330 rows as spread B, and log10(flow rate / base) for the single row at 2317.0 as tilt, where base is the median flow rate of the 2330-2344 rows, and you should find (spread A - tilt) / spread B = 0.33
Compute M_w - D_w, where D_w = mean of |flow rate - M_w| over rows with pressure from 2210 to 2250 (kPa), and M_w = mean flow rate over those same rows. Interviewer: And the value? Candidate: 16.5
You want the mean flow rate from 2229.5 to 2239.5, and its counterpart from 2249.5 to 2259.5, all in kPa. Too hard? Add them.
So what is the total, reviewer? 34.4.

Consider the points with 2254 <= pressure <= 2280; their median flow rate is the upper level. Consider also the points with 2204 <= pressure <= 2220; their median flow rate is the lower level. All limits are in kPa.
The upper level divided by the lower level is 0.93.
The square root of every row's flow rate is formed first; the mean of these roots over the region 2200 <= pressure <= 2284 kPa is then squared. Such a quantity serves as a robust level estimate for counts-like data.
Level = 16.7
